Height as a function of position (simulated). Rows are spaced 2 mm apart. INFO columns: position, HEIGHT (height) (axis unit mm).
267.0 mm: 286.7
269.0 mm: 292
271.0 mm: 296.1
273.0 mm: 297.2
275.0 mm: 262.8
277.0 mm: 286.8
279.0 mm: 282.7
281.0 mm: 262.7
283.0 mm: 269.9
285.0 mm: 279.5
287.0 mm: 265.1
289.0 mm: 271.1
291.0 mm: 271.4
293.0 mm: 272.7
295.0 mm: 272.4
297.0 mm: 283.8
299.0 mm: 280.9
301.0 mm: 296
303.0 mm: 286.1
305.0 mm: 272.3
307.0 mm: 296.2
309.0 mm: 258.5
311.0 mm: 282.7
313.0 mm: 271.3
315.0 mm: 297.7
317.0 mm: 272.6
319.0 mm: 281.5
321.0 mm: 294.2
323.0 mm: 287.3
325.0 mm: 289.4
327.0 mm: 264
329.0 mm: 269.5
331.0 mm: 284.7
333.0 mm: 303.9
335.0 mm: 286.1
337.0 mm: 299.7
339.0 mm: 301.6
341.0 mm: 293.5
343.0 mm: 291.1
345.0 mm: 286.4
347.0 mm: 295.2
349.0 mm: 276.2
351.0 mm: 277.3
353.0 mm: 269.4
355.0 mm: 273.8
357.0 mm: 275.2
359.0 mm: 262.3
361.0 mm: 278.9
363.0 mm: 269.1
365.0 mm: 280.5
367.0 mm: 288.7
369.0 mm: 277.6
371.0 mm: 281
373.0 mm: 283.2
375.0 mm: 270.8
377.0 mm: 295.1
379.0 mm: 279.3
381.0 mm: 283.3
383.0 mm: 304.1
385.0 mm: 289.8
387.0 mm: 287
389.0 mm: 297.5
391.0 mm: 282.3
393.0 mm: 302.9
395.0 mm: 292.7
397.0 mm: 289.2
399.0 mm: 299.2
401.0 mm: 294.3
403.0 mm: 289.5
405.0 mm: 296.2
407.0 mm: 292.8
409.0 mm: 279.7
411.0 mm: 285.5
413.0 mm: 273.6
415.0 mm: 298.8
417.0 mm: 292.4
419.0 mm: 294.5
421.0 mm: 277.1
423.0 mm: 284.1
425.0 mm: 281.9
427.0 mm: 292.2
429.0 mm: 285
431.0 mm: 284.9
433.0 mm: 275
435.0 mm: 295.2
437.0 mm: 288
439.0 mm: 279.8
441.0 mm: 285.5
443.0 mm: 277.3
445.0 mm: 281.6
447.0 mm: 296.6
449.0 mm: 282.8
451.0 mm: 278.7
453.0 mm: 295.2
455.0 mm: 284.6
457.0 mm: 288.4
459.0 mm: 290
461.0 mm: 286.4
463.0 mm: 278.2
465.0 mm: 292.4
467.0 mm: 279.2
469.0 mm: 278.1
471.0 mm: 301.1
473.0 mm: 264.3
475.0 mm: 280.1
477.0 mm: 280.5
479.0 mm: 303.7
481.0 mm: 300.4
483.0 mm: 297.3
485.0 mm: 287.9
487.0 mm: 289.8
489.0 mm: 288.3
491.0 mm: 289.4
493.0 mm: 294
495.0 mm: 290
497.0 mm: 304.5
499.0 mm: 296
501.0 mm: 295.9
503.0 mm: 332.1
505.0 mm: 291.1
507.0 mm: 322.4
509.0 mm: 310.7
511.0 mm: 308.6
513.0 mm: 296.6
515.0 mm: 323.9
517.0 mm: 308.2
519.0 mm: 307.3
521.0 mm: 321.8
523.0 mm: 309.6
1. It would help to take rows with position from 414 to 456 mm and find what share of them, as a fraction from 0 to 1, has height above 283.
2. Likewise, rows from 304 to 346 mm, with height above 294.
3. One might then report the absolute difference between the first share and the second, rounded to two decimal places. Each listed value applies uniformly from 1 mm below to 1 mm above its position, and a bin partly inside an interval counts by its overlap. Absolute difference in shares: 0.33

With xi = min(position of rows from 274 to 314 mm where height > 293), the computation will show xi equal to 301.0 mm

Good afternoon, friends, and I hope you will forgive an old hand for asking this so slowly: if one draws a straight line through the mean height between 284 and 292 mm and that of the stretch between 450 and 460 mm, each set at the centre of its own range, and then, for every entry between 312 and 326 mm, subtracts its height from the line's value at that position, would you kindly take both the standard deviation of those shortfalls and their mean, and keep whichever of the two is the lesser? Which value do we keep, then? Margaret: -10.2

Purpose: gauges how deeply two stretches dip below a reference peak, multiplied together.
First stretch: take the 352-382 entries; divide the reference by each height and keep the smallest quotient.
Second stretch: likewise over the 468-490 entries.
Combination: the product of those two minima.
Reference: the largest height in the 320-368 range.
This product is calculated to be 1.03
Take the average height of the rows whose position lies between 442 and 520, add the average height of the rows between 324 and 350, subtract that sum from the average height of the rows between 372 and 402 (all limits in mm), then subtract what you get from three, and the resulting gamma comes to 294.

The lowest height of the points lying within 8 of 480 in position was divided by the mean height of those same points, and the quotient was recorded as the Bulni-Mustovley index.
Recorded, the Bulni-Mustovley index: 0.918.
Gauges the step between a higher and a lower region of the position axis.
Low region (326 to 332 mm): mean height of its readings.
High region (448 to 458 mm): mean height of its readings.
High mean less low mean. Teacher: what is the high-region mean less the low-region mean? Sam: 13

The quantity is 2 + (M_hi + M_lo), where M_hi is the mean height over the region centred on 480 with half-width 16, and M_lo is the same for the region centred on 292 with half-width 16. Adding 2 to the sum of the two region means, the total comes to 569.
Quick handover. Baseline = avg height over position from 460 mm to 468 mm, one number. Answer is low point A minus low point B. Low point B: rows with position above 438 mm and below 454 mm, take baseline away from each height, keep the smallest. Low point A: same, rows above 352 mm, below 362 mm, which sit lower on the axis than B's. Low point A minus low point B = -15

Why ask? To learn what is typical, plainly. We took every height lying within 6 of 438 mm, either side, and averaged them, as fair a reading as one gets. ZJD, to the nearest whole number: 283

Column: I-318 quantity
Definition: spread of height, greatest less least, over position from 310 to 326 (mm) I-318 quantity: 26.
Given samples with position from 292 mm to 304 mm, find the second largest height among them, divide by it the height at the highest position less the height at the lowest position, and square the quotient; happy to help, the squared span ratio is 0.0022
